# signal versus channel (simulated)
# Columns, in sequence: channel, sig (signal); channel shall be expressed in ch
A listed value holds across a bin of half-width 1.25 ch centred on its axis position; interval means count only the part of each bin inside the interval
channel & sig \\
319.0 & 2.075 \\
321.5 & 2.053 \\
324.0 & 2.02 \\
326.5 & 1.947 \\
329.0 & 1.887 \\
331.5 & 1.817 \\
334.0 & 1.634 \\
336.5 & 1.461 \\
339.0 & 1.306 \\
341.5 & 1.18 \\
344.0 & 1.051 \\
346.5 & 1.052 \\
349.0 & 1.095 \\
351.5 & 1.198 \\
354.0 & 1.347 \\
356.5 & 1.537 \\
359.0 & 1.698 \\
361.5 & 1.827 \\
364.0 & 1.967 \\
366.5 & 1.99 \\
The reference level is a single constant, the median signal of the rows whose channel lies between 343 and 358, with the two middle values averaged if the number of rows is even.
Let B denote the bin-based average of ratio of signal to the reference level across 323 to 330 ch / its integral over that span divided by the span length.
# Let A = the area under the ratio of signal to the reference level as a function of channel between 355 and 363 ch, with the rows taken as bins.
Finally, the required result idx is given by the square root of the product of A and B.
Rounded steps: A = 11.8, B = 1.70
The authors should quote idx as 4.5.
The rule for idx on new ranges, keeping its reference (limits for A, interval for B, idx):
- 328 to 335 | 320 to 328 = 4.4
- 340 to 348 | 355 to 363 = 3.4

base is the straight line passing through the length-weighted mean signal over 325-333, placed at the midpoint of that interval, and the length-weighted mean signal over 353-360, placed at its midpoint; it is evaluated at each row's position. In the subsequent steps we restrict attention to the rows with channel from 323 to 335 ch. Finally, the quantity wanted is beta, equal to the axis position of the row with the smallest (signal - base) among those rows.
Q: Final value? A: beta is 334.0 ch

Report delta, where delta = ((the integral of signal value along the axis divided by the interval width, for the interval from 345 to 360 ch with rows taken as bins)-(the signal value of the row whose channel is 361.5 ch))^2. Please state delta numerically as 0.27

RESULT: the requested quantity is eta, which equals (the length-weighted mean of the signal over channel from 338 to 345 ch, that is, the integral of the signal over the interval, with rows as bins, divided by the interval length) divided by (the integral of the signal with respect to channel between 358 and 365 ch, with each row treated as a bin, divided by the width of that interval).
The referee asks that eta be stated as 0.6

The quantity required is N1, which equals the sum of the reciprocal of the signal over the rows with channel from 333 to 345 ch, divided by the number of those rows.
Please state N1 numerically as 0.77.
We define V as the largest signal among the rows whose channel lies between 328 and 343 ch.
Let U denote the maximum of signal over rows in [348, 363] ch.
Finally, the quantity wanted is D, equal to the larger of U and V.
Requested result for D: 1.89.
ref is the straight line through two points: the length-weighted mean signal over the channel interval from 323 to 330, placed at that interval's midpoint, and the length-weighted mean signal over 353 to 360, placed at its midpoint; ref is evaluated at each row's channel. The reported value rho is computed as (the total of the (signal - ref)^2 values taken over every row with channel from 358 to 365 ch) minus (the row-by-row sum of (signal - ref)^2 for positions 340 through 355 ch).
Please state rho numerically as -1.1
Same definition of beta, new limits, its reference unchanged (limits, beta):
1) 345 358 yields 346.5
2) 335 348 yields 344.0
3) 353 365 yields 354.0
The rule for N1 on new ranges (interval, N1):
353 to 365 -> 0.61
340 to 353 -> 0.90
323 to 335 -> 0.54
